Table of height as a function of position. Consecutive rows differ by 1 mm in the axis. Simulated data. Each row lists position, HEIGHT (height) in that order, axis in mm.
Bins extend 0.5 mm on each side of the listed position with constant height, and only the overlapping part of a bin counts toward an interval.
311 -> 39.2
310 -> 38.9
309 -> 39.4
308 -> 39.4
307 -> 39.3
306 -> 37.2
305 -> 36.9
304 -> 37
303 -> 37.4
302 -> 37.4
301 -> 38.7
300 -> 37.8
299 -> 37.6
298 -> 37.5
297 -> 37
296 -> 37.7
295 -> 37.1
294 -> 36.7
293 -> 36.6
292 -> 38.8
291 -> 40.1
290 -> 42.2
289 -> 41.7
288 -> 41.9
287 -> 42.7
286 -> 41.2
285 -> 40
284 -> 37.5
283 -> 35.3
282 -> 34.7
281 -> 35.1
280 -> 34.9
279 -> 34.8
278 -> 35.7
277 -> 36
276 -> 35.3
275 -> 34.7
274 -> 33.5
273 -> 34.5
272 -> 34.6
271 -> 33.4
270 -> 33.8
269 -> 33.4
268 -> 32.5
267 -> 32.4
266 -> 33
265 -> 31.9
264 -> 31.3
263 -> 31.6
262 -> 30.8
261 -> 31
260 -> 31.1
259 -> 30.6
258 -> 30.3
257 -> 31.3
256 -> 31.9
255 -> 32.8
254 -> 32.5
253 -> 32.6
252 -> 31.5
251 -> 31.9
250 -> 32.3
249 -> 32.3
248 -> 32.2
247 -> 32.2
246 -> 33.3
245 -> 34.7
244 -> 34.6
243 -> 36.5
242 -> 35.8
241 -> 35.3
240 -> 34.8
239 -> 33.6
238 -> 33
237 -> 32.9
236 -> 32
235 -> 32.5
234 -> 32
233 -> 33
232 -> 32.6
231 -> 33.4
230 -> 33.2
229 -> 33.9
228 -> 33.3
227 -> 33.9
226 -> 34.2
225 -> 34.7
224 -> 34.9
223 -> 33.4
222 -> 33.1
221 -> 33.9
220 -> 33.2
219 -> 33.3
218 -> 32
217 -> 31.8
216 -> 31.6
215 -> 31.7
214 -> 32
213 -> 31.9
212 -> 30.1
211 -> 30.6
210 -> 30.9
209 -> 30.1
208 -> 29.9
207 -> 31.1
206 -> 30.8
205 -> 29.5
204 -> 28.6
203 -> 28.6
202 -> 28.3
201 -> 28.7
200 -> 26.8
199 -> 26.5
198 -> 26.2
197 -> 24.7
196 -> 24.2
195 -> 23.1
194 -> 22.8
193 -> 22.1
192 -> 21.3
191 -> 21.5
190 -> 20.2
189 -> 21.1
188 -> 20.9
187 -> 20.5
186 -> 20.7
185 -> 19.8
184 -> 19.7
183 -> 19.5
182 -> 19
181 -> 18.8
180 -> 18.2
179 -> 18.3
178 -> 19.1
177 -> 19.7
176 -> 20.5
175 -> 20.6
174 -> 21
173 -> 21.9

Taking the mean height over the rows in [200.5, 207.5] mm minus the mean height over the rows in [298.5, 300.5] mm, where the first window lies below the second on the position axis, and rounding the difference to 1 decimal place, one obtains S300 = -8.3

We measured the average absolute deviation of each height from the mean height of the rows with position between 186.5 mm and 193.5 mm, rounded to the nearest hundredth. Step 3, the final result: 0.47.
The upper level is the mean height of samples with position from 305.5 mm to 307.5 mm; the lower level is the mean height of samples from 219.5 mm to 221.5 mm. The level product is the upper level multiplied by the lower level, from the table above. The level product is 1283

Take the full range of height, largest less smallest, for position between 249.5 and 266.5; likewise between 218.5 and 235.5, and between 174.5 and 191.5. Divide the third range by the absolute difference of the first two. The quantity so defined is 16.5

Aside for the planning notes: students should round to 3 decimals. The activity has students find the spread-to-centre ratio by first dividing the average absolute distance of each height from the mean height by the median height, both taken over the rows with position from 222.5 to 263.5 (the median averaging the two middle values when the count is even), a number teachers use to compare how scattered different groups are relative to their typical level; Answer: 0.035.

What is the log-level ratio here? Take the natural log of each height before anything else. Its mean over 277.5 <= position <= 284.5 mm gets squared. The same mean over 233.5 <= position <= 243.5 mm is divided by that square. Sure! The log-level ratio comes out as 0.277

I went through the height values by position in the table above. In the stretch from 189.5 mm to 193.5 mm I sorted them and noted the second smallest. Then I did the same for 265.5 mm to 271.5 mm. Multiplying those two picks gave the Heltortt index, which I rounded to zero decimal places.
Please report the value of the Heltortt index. 692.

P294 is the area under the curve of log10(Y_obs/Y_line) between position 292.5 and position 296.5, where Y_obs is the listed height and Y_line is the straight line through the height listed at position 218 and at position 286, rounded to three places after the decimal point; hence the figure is -0.234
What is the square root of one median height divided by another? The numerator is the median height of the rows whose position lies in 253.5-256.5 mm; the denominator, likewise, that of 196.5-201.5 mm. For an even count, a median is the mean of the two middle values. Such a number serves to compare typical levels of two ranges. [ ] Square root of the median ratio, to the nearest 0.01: 1.11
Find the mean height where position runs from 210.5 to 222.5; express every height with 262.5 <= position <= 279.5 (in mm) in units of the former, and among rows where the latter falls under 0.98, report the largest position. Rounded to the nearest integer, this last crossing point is 264 mm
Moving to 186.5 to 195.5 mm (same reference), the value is 195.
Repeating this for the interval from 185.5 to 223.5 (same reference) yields 212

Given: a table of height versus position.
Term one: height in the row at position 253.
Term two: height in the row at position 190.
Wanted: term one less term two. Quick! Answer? 12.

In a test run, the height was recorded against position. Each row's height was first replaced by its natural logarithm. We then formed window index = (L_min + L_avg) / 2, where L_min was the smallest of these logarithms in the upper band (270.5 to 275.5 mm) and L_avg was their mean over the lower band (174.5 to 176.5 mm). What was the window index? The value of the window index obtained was 3.27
